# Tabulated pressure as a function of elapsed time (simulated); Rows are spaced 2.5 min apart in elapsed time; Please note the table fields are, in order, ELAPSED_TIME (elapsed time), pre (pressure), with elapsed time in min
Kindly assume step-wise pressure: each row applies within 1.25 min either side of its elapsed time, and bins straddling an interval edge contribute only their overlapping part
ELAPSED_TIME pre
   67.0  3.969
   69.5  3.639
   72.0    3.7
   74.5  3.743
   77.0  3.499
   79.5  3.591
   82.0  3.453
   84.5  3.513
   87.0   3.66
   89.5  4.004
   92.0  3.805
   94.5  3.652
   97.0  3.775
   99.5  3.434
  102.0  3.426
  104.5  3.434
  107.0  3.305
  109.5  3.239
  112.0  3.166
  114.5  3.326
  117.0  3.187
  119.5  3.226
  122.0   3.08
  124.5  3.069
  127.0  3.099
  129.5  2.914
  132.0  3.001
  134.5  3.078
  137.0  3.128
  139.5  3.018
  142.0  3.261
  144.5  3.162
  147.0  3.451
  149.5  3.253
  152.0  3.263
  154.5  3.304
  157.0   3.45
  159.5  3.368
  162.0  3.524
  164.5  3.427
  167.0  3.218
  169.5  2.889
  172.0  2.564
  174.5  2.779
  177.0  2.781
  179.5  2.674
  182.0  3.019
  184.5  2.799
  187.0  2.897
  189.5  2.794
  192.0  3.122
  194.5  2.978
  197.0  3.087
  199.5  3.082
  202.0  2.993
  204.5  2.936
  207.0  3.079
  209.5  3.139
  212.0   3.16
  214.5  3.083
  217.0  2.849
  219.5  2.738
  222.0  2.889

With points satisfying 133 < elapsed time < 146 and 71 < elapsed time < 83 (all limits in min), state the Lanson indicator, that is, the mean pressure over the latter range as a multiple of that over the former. 1.15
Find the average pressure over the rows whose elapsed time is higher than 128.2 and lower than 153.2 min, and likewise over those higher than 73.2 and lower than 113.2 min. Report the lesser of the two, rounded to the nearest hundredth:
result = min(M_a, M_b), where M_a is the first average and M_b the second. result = 3.15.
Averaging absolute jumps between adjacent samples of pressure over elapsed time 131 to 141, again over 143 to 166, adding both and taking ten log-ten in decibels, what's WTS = -6.9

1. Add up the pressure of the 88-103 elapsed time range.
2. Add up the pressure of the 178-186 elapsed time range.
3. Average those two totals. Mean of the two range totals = 15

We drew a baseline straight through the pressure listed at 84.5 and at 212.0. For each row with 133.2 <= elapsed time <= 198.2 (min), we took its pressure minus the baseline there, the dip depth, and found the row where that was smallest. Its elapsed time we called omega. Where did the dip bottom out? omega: 172.0 min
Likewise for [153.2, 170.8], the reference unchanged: 169.5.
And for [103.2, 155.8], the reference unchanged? 129.5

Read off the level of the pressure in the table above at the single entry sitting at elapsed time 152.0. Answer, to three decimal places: 3.263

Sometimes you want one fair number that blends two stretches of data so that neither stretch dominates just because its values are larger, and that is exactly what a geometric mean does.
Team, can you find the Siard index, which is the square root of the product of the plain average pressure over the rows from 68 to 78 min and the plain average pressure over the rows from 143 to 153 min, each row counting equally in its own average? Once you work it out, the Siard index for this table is 3.46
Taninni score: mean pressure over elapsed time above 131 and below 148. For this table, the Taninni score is 3.2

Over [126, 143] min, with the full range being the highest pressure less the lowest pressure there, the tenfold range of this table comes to 3.5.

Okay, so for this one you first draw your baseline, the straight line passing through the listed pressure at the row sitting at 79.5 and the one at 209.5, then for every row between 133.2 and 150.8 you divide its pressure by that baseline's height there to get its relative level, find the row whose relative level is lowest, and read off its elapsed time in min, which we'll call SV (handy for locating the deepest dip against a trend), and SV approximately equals 139.5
